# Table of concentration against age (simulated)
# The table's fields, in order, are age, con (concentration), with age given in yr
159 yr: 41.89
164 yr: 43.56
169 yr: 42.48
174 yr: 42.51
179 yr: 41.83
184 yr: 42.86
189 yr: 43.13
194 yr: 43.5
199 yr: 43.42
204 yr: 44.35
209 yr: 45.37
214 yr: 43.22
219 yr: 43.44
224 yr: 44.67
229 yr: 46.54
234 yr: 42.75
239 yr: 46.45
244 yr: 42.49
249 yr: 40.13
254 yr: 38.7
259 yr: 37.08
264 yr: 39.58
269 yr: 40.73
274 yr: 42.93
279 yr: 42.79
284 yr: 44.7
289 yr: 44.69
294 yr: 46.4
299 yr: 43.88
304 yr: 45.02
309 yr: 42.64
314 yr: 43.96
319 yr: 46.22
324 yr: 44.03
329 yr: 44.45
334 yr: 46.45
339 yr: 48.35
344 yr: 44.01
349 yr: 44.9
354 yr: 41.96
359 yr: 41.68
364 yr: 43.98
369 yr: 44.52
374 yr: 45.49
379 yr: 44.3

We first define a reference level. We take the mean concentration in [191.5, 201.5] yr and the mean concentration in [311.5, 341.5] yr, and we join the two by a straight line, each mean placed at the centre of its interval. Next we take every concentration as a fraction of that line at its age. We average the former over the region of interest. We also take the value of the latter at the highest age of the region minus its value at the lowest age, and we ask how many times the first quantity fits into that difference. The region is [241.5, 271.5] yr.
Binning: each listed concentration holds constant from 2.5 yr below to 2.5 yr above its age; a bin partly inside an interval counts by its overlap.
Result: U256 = -0.05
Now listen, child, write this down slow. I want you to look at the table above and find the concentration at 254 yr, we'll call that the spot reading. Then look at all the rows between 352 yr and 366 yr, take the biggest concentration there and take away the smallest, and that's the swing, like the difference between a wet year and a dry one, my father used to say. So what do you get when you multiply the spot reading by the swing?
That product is 89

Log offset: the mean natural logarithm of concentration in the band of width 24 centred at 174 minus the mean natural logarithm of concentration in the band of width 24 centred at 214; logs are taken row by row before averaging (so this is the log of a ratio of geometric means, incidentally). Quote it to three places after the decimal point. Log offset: -0.036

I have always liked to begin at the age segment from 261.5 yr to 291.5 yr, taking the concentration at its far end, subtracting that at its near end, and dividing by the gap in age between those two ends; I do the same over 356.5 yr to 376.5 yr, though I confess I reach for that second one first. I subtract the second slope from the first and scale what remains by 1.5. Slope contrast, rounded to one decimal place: -0.1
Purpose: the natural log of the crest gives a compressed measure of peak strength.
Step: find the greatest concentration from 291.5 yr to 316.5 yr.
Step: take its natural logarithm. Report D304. 3.84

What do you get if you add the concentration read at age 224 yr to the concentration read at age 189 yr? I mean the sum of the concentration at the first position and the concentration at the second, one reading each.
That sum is 87.8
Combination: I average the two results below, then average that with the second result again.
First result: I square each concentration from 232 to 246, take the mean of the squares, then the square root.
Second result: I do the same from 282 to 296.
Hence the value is 44.9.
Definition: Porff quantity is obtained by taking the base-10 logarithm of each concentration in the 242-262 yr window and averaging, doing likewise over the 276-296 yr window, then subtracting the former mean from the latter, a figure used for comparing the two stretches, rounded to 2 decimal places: 0.05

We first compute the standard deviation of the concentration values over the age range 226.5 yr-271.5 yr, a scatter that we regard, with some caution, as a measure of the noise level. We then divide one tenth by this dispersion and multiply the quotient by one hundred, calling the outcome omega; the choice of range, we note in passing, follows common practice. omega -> 3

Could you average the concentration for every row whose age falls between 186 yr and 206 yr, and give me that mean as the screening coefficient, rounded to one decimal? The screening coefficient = 43.6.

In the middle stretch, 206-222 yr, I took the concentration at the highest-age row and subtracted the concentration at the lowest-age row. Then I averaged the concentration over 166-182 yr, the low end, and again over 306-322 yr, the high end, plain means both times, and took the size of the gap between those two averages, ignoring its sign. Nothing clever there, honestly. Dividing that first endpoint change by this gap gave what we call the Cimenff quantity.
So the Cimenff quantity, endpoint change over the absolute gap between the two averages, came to -1.0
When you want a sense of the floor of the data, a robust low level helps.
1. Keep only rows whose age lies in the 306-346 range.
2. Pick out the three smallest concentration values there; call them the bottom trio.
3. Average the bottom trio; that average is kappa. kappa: 43.5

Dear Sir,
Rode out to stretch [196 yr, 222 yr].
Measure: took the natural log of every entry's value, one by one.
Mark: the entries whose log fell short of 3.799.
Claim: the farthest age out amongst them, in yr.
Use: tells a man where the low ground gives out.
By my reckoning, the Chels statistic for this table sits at 219 yr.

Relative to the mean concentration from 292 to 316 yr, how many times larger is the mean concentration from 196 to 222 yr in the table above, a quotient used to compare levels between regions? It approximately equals 0.99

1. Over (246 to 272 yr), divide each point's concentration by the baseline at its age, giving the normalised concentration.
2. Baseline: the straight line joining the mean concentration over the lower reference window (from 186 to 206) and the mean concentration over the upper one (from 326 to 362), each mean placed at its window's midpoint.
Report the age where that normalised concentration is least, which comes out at 259 yr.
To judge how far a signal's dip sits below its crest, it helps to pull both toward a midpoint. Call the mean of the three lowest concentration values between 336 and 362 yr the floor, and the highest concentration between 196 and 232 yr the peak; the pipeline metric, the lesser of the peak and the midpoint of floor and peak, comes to 44.5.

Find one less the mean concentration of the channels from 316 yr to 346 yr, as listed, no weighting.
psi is -44.6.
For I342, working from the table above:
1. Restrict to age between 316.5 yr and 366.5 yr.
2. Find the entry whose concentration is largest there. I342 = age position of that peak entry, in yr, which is 339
